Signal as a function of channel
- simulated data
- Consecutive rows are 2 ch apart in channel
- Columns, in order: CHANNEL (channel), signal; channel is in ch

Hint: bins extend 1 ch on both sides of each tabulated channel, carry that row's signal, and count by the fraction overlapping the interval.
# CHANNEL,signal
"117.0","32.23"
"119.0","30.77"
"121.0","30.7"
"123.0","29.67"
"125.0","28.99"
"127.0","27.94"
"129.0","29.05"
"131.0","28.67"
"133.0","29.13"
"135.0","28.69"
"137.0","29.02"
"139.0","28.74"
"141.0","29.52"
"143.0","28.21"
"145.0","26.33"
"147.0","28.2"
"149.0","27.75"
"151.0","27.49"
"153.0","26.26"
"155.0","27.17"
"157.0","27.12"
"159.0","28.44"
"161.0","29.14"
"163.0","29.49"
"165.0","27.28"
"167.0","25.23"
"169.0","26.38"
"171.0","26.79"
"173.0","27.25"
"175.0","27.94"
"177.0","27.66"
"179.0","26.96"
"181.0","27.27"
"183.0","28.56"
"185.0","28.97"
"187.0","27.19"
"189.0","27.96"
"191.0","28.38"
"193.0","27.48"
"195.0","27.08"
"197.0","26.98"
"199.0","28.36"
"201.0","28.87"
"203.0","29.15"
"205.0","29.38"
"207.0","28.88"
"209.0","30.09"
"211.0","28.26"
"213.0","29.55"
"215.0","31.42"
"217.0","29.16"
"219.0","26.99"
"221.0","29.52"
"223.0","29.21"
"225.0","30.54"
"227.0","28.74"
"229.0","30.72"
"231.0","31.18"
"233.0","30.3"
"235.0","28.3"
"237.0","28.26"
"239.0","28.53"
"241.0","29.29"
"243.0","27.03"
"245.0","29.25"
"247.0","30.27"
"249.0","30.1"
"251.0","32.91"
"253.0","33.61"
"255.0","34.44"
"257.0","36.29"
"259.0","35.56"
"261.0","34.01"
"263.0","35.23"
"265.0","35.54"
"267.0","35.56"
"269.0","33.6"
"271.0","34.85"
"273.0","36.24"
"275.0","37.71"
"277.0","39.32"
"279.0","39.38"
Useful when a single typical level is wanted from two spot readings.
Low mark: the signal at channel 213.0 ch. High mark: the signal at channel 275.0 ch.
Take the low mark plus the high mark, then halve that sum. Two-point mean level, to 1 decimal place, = 33.6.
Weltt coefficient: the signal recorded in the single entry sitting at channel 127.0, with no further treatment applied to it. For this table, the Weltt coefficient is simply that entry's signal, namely 27.94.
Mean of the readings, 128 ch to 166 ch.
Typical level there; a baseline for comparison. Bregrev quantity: 28.2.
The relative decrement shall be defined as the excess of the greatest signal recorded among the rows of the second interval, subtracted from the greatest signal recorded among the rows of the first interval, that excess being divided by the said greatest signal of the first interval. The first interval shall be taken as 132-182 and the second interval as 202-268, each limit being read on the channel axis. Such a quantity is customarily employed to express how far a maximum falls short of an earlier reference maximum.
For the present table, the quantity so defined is -0.229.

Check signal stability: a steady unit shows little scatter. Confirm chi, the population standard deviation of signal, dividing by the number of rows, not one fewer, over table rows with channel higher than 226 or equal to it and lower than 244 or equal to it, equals 1.27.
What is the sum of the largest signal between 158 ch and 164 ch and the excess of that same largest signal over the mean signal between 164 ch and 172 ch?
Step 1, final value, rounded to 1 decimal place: 32.6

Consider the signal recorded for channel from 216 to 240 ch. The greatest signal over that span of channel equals 31.18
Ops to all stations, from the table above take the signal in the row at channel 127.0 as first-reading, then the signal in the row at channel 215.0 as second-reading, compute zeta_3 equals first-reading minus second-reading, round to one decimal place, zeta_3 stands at -3.5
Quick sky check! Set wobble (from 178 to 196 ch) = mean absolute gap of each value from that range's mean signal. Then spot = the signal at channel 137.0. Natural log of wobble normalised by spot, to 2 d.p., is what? -3.83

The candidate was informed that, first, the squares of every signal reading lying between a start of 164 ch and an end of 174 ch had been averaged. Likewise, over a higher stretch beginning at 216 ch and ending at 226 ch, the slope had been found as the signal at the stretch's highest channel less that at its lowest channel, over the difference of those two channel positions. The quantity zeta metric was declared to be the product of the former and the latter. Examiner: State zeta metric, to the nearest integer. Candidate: 122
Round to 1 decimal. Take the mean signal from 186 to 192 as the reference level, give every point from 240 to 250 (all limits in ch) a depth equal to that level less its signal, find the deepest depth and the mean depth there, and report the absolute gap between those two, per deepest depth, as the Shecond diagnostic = 2.7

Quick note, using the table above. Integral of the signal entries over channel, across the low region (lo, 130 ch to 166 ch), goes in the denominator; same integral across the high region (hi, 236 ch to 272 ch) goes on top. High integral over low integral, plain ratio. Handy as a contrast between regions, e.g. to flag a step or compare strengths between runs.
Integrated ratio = 1.15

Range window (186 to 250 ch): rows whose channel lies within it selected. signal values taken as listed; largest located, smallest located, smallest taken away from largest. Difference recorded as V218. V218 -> 4.4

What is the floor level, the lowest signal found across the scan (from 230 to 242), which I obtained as 28.26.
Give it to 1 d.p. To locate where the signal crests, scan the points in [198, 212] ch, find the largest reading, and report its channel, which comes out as 209.0 ch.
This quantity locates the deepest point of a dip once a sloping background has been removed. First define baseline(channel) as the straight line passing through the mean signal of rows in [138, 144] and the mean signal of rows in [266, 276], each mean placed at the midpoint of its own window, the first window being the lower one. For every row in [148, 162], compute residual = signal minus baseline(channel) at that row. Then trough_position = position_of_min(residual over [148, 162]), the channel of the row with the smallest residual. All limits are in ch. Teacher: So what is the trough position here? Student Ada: 153.0 ch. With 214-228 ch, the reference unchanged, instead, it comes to 219.0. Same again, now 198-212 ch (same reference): 211.0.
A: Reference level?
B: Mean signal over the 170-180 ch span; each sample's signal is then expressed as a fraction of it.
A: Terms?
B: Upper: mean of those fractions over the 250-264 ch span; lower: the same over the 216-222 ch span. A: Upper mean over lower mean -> 1.21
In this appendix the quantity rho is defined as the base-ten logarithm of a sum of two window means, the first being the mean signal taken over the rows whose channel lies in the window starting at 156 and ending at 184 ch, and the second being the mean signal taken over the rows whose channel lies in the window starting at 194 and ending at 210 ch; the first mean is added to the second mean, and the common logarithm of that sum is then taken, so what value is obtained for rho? 1.75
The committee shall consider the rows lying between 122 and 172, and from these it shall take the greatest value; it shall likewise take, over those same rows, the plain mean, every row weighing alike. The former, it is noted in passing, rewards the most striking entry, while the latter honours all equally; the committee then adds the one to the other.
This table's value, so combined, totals 58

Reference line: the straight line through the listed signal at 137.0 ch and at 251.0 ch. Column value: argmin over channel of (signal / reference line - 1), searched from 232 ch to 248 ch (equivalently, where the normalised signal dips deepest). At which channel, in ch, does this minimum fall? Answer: 243.0 ch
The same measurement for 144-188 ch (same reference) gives 167.0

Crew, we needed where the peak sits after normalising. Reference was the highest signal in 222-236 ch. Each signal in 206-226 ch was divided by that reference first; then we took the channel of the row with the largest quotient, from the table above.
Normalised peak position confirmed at 215.0 ch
